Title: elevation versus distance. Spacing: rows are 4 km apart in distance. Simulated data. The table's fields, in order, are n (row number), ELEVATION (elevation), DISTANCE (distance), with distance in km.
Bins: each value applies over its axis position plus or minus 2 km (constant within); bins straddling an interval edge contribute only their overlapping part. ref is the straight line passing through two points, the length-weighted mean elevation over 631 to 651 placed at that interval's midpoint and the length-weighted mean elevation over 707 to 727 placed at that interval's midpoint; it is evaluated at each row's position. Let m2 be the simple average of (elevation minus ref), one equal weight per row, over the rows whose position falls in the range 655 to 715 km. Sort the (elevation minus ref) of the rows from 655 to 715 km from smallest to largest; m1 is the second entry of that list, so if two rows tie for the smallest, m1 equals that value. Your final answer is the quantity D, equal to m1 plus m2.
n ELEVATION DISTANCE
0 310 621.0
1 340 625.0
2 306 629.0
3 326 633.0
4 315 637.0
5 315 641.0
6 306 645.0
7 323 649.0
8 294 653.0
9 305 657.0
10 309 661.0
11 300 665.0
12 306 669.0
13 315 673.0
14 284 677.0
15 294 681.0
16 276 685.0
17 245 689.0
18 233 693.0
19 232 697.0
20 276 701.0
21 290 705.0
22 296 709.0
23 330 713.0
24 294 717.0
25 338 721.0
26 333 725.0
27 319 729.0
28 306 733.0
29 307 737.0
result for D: -116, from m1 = -85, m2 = -32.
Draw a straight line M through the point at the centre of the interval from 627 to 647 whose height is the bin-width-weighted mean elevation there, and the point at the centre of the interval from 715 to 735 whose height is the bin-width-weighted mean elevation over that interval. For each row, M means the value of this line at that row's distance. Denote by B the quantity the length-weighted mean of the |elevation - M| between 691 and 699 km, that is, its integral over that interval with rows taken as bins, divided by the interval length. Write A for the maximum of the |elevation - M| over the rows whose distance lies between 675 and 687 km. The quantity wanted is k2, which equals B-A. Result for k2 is 44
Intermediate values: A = 40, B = 84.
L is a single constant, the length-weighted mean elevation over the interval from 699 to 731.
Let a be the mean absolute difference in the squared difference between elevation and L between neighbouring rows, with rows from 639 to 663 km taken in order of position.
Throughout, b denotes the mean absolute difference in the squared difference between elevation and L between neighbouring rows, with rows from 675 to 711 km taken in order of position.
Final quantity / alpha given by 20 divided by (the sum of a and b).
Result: 0.013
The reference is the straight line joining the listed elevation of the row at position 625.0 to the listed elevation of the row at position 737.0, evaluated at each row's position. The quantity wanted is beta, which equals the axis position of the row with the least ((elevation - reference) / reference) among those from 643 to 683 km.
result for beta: 677.0 km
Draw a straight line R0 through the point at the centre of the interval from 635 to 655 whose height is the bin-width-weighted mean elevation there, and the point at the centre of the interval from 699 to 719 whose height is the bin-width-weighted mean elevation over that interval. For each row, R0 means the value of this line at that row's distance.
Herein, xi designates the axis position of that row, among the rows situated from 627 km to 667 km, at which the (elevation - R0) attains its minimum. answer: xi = 653.0 km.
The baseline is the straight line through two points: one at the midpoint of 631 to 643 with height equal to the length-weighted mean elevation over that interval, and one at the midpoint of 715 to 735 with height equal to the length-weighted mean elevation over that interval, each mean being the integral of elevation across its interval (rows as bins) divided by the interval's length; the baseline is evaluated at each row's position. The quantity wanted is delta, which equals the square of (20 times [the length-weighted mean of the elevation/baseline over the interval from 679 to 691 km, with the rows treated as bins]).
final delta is 291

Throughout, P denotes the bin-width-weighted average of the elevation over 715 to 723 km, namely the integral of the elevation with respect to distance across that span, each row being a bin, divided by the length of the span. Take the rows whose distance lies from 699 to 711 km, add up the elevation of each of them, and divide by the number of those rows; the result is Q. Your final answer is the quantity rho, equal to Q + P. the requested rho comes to 603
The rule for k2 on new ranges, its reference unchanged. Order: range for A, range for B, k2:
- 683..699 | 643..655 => -72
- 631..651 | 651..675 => -3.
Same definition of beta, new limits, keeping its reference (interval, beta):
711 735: 717.0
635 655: 653.0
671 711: 697.0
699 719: 701.0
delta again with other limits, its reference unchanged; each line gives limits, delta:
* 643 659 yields 371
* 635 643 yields 391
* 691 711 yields 278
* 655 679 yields 363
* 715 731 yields 408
